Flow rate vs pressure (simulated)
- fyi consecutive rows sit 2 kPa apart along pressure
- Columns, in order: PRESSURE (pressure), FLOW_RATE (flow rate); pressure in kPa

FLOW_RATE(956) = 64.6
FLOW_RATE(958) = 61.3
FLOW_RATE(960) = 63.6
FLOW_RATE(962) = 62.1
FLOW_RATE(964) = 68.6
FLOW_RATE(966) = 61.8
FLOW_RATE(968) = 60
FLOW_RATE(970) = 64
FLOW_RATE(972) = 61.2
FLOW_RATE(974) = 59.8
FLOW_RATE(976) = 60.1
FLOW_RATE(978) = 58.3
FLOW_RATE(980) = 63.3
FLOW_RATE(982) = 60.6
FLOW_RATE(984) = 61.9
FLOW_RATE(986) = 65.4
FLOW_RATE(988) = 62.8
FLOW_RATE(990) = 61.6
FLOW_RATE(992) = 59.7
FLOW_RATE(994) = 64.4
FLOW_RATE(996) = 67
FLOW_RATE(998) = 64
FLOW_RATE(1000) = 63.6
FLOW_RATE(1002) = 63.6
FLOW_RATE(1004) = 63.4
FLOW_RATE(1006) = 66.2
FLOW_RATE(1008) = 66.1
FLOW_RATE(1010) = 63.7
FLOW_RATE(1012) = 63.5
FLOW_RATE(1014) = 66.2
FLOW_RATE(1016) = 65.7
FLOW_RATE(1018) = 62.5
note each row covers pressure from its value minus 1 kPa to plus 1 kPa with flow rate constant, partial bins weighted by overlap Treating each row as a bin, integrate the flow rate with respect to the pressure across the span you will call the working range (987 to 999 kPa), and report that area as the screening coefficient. 759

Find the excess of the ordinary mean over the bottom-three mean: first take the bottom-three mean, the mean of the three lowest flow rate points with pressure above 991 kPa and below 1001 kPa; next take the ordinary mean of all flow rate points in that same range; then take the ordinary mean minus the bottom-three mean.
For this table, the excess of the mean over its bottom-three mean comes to 1.3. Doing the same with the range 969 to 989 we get 2.3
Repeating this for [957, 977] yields 2.3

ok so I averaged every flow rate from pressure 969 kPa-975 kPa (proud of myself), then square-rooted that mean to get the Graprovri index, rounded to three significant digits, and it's 7.85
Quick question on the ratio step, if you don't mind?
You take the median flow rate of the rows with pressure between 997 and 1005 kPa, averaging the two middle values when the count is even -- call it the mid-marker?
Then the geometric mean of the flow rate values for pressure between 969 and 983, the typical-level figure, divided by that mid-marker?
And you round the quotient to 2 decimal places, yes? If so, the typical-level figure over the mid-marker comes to 0.96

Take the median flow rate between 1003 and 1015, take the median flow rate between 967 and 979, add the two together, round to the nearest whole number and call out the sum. 125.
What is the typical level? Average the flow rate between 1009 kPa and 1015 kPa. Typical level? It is 64.5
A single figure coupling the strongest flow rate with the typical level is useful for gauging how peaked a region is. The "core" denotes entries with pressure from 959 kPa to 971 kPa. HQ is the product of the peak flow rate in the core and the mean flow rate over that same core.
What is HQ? 4346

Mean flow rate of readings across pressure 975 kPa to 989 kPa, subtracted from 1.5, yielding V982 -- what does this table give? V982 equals -60.3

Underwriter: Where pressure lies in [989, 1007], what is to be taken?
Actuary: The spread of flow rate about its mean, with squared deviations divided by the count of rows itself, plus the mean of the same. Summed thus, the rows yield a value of 65.8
